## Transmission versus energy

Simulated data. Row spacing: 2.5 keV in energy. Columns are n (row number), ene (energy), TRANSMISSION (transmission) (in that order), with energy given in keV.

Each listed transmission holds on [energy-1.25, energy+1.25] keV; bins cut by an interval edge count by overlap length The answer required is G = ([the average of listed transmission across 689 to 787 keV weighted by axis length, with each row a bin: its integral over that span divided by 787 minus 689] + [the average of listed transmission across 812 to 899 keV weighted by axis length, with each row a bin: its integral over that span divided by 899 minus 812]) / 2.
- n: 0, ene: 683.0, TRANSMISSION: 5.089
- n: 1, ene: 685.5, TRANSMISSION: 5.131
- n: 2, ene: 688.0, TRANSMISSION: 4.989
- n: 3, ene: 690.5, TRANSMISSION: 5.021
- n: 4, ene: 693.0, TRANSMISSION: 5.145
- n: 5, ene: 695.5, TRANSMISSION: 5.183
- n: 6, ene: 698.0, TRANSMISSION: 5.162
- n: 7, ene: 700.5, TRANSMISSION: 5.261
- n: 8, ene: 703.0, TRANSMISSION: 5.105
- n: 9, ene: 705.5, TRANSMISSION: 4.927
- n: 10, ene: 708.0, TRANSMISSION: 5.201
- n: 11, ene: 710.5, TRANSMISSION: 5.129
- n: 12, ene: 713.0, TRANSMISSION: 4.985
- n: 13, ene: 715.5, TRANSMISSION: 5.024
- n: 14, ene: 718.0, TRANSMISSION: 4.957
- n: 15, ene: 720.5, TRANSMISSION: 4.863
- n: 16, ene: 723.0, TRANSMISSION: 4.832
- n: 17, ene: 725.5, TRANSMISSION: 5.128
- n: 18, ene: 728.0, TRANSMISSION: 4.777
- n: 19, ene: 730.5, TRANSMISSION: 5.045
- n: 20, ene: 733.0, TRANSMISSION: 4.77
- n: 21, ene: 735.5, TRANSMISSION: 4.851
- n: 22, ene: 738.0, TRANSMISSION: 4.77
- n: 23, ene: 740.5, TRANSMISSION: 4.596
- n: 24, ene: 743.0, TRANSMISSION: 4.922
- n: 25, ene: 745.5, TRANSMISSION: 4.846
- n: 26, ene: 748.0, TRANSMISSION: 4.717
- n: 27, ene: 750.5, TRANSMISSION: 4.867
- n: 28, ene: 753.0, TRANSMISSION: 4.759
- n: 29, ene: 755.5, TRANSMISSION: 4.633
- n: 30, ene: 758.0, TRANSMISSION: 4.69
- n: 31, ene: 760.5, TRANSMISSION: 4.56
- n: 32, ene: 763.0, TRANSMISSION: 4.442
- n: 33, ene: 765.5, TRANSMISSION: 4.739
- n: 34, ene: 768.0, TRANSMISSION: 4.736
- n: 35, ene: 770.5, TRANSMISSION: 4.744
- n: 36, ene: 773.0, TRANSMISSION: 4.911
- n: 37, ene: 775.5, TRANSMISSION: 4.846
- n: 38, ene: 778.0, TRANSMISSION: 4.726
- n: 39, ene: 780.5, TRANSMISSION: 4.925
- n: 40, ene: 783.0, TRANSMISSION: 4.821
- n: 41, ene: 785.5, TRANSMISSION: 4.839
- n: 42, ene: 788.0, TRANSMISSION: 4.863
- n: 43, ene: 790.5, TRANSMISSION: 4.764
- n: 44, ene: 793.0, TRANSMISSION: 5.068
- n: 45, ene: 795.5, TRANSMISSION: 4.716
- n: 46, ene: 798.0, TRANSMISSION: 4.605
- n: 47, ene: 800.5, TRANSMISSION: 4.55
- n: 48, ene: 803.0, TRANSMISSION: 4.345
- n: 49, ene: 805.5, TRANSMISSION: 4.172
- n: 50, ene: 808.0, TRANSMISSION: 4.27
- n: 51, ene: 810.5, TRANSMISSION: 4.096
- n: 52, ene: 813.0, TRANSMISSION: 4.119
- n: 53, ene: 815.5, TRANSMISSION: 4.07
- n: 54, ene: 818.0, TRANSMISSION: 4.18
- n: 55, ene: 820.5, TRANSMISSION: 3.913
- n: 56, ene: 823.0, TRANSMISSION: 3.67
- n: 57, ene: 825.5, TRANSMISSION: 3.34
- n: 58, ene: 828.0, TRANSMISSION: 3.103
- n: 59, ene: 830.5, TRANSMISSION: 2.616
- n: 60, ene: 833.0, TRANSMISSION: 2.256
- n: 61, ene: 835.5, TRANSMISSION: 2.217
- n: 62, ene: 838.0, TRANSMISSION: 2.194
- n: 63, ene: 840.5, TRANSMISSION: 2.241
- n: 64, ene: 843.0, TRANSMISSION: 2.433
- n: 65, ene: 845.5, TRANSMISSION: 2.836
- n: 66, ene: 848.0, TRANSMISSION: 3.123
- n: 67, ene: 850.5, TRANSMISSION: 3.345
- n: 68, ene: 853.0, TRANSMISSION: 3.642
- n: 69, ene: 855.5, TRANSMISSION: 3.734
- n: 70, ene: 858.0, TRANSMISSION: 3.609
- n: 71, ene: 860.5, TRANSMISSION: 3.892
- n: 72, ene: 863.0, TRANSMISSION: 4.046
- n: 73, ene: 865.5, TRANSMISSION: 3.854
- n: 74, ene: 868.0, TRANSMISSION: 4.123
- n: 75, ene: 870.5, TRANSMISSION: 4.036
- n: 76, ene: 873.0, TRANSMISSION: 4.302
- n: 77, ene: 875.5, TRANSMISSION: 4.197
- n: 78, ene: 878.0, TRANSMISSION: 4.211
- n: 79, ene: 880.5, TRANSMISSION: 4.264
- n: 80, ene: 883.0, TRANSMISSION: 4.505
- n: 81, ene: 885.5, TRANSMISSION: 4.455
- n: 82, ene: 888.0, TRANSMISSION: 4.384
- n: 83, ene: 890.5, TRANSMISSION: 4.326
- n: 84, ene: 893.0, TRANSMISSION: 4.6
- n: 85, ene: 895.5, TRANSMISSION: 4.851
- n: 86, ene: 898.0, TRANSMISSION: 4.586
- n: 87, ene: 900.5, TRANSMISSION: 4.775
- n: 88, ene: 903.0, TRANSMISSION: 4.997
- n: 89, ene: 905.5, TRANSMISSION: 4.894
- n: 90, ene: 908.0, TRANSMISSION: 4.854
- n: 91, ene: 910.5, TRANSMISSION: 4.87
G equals 4.29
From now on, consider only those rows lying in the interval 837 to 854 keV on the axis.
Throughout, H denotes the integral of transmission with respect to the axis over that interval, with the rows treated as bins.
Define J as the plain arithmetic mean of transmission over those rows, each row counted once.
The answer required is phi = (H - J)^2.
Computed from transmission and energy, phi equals 2047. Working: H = 48.1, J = 2.83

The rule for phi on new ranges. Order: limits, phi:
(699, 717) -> 7486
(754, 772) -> 6261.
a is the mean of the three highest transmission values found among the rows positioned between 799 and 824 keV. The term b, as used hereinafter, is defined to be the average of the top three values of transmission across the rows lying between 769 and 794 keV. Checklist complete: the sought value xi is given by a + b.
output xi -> 9.4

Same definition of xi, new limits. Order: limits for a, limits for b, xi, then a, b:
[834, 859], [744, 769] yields 8.5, 3.7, 4.8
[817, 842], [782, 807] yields 8.8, 3.9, 4.9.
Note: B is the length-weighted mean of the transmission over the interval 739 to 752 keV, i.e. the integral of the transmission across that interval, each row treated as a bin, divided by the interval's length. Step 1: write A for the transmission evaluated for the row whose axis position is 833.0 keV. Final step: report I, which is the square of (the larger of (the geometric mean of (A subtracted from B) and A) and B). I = 22.9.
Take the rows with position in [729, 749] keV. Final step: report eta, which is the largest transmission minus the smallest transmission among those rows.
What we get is 0.4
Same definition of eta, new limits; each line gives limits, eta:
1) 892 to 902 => 0.3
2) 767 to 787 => 0.2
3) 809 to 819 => 0.1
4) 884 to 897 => 0.5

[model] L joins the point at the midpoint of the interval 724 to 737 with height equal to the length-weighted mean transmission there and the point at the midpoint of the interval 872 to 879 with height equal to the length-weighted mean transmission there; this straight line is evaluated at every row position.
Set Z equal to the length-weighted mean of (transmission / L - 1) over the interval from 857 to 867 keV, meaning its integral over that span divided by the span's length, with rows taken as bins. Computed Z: -0.10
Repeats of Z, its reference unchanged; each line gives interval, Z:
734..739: -0.01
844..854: -0.26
